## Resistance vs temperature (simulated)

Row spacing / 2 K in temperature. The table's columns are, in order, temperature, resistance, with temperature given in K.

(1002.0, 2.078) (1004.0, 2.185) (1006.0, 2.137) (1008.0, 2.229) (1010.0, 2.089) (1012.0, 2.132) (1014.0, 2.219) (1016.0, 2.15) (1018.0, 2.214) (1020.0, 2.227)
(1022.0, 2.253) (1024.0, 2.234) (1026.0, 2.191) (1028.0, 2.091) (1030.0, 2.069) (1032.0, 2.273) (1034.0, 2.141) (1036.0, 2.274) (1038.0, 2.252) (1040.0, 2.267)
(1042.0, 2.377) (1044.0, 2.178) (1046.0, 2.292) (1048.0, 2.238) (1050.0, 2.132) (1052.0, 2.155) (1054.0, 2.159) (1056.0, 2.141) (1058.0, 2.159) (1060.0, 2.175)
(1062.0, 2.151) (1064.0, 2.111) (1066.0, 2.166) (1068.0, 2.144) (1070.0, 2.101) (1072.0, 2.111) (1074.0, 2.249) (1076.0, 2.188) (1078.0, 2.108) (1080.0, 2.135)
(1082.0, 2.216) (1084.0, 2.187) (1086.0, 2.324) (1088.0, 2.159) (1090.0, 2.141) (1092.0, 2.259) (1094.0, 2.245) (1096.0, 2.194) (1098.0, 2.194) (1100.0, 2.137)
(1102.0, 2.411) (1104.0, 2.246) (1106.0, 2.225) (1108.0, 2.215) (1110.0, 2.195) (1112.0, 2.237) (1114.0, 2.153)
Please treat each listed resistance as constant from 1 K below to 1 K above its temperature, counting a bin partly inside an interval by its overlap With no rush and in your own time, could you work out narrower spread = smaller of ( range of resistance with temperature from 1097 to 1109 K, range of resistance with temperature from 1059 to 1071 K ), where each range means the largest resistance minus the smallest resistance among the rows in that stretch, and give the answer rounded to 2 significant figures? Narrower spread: 0.074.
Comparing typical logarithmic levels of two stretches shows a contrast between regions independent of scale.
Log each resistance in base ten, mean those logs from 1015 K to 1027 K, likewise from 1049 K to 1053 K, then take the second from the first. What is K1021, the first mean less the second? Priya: 0.014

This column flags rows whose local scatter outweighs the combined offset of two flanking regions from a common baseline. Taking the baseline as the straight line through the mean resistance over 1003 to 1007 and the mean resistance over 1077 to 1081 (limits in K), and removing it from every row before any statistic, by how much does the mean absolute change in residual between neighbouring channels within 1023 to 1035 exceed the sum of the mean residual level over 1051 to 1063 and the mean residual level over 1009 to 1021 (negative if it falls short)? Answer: 0.060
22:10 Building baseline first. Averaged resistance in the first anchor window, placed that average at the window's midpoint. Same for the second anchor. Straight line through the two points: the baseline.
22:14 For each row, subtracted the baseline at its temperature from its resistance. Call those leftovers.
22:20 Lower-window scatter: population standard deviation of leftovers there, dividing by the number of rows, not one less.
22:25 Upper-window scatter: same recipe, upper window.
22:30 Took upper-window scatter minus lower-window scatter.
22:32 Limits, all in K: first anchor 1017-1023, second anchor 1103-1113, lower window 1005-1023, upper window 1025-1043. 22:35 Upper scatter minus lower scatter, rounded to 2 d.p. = 0.04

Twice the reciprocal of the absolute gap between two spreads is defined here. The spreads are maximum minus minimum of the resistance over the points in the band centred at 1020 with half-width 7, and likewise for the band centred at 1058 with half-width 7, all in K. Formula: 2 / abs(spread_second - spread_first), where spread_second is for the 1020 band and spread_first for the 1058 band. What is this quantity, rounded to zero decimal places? 51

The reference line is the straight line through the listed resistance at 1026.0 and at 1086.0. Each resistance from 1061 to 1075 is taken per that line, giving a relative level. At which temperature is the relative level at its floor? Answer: 1070.0 K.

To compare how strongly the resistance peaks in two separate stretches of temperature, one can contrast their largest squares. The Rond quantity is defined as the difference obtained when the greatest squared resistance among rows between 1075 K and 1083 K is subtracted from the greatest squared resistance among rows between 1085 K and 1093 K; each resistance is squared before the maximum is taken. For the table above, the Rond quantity 0.5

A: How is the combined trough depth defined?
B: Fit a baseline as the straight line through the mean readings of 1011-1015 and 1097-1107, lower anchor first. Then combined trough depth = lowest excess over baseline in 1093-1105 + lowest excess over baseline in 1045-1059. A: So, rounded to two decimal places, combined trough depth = -0.18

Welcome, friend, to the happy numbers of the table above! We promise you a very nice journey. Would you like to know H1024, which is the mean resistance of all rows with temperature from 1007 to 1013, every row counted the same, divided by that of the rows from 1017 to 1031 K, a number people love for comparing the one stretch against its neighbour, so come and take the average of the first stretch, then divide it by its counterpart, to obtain 0.99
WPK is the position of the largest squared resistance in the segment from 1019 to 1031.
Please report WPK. 1022.0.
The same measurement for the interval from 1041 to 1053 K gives 1042.0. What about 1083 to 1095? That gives 1086.0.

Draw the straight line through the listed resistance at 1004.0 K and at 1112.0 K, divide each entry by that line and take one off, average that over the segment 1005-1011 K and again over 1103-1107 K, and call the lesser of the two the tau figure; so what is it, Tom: -0.016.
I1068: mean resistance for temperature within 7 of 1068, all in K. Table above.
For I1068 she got 2.15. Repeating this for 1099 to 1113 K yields 2.24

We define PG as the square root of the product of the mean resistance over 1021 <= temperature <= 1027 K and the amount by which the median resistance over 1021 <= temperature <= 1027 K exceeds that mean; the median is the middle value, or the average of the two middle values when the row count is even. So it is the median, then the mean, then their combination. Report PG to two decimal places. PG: 0.13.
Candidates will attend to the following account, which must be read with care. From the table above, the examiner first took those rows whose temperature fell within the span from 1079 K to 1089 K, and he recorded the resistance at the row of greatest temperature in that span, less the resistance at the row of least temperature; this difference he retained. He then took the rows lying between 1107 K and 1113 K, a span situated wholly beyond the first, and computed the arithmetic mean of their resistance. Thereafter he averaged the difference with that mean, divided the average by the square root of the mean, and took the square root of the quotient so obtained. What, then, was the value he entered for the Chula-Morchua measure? 0.867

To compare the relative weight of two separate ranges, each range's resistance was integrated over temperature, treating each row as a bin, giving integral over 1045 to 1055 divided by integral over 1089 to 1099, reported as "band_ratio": 0.99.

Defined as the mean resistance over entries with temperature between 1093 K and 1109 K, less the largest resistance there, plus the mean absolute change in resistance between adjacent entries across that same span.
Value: -0.10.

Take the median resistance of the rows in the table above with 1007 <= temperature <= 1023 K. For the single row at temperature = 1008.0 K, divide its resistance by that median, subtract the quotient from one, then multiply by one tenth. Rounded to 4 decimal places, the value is -0.0006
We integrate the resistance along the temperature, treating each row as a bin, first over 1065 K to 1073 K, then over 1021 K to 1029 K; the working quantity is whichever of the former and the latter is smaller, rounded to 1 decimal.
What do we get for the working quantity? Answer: 17.0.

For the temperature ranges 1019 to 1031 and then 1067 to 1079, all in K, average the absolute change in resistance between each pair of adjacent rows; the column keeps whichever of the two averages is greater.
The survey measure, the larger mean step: 0.066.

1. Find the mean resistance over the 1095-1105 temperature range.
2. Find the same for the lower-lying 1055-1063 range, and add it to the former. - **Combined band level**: 4.39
